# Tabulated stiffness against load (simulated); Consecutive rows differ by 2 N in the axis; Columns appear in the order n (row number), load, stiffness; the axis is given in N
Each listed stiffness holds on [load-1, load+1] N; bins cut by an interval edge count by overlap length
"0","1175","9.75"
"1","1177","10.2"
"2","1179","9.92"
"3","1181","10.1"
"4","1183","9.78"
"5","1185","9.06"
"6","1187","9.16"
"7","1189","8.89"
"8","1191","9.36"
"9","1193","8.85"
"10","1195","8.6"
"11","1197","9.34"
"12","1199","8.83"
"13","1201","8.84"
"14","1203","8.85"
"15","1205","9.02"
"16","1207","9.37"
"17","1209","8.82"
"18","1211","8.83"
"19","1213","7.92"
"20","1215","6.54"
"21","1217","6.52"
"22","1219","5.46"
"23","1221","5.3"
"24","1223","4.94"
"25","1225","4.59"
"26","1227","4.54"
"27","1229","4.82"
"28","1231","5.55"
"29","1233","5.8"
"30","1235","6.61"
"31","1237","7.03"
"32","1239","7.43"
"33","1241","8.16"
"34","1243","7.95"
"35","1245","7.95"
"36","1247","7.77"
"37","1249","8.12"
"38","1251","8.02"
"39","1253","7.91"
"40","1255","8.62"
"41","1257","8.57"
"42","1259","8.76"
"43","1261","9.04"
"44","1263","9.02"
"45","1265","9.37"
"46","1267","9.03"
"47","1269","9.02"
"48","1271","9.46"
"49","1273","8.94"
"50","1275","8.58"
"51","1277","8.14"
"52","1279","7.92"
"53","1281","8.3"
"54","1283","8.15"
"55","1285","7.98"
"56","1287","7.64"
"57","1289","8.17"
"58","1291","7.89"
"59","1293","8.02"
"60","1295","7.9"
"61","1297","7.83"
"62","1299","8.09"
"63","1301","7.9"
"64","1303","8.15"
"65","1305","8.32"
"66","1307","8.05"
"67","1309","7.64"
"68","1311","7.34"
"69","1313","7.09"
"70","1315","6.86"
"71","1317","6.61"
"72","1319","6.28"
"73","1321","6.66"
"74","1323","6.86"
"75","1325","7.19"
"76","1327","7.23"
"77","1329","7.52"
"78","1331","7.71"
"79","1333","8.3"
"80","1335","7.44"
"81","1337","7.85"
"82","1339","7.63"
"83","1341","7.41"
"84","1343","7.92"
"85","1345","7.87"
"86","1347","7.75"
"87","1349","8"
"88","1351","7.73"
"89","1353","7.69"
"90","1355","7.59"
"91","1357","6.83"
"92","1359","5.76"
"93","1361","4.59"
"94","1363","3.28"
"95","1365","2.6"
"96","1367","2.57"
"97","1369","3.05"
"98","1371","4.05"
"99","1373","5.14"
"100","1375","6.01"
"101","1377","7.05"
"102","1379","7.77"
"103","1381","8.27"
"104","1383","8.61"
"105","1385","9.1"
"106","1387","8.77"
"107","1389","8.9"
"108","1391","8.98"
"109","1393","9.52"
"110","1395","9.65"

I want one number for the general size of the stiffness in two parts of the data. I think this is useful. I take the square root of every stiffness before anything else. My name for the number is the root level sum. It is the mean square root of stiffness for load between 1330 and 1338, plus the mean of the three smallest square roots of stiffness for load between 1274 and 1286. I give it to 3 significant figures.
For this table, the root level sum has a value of 5.63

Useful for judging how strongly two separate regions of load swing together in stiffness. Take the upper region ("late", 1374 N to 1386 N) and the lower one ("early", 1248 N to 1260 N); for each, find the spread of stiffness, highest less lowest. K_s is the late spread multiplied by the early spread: 2.6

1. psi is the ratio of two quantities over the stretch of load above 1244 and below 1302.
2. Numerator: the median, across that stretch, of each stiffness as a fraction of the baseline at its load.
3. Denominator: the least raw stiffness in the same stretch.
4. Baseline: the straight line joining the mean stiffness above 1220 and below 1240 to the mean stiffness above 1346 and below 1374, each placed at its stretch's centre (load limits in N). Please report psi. 0.19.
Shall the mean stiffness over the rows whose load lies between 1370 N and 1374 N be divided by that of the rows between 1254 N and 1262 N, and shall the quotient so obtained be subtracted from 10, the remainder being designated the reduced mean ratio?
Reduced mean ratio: 9.47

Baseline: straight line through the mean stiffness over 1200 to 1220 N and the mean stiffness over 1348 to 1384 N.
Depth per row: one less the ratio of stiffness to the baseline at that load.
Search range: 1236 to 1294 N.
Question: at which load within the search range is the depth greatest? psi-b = 1237 N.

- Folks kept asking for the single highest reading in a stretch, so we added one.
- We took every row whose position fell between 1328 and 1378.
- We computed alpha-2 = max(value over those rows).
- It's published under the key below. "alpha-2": 8.3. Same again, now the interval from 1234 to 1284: 9.46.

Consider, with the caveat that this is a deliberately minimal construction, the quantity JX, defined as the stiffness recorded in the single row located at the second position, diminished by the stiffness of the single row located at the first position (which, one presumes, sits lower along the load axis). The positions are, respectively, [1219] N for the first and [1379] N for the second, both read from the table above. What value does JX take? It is 2.3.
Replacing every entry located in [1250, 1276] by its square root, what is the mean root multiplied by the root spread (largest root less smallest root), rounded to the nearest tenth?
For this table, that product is 0.8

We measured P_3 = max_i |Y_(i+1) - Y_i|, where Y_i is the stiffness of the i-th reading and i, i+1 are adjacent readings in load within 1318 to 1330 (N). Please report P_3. 0.38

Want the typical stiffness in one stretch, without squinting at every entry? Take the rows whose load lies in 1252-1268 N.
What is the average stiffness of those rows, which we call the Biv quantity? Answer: 8.8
